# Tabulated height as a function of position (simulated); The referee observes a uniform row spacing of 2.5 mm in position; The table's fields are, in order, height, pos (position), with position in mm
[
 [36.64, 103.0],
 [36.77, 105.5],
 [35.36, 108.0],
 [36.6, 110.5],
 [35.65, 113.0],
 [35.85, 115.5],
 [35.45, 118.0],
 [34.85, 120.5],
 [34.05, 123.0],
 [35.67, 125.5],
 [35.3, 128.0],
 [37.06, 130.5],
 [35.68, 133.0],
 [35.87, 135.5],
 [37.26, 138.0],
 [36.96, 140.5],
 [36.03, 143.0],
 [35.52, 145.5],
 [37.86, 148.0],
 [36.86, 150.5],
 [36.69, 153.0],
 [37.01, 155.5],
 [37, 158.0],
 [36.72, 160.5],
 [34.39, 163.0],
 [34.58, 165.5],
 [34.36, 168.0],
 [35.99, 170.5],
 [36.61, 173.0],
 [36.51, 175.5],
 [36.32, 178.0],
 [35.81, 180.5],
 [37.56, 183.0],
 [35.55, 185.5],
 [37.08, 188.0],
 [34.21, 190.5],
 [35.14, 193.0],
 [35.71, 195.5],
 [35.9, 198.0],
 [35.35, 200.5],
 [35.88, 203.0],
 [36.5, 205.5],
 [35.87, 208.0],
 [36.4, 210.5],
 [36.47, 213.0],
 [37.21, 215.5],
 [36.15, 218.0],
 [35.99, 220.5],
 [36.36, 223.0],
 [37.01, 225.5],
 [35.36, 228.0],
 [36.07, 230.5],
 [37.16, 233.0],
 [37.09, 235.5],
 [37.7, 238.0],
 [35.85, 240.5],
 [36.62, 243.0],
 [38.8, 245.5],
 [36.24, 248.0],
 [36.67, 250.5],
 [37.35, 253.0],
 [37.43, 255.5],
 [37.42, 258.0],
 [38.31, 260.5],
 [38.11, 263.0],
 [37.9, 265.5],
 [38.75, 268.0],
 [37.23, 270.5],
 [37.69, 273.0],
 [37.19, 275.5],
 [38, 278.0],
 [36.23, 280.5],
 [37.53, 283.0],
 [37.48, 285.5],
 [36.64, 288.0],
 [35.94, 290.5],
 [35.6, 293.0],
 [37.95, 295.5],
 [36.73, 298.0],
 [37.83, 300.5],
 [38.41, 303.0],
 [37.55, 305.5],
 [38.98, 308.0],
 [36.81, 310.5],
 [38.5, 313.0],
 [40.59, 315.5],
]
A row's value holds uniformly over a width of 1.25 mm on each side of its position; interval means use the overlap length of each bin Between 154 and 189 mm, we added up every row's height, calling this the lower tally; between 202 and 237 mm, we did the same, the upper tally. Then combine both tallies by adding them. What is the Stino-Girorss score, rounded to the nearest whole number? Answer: 1015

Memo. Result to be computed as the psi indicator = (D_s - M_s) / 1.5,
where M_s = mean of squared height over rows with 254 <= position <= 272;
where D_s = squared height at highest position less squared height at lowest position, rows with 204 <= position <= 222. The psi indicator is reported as -981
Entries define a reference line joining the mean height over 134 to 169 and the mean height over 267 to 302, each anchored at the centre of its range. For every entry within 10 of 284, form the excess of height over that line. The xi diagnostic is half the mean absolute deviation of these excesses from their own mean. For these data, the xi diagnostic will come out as 0.38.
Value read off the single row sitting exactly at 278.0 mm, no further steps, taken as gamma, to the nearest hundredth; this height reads 38.00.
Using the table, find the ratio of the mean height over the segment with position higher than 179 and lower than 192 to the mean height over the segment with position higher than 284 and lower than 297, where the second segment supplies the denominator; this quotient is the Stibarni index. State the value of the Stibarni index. 0.981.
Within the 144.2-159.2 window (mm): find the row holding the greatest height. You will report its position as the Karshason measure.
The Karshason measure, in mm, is 148.0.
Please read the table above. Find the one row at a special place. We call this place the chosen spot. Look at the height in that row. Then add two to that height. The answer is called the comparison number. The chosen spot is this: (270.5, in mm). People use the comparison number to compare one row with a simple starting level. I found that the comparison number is 39.2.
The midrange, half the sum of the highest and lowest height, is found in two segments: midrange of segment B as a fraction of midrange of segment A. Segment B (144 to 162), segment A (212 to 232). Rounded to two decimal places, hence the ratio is 1.01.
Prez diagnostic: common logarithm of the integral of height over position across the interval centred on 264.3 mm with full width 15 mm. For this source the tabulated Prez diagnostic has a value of 2.76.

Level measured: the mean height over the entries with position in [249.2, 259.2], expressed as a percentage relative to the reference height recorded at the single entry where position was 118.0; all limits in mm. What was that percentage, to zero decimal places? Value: 105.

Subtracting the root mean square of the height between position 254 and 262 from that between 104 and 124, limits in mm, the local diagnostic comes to -2.1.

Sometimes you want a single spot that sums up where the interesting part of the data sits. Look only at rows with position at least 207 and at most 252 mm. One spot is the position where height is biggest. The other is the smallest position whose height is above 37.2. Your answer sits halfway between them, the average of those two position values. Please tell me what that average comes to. 230.5 mm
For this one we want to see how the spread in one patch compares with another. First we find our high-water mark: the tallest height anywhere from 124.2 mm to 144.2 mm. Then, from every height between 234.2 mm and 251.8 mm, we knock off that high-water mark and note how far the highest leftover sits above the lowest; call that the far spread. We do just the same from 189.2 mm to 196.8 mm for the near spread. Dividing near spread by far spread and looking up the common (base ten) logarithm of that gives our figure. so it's -0.3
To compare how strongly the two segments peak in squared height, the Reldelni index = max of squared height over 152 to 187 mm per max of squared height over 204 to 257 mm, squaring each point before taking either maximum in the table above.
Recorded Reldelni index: 0.94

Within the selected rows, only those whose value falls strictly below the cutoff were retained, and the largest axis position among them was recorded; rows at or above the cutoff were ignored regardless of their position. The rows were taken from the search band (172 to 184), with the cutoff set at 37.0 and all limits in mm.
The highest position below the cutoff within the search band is 180.5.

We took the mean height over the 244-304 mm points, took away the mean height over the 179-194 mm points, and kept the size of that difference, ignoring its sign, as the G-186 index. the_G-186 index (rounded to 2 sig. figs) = 1.5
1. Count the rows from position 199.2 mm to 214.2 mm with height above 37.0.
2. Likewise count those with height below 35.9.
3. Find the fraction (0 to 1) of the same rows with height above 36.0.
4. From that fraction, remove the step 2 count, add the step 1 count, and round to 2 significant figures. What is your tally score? -2.5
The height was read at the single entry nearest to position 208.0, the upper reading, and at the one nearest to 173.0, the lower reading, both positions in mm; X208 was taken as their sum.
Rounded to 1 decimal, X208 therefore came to 72.5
